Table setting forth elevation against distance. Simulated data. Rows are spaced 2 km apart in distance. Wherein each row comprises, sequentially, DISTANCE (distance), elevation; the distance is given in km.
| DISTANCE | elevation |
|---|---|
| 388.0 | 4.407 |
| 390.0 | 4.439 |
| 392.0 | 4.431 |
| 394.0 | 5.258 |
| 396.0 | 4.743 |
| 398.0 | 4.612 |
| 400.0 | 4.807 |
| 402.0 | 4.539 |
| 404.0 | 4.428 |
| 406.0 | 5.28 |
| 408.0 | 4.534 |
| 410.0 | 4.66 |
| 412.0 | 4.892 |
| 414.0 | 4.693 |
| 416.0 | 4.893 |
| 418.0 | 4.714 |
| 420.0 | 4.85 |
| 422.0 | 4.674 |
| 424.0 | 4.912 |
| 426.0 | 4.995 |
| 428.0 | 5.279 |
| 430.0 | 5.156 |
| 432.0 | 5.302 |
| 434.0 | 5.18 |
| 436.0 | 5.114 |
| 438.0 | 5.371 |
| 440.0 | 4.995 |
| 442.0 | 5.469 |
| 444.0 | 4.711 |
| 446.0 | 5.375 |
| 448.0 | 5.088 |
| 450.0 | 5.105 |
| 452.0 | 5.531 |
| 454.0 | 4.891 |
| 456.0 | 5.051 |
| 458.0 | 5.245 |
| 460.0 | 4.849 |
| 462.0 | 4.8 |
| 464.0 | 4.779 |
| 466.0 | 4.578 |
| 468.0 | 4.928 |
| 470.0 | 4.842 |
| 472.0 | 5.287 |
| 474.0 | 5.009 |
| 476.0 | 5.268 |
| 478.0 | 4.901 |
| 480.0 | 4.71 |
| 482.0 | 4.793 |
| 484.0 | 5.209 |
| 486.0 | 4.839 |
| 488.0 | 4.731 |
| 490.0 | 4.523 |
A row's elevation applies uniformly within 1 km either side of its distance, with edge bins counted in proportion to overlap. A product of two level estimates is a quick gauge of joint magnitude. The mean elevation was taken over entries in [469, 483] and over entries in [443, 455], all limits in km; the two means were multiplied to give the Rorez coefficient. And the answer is 25.4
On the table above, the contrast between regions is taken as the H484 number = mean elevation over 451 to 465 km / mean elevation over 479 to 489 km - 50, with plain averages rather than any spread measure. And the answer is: -49.0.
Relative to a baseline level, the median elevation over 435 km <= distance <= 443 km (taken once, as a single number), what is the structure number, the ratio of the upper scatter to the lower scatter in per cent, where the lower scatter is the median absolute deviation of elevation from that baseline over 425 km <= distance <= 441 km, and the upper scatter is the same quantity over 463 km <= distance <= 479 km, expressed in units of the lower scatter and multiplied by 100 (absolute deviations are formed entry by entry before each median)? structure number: 305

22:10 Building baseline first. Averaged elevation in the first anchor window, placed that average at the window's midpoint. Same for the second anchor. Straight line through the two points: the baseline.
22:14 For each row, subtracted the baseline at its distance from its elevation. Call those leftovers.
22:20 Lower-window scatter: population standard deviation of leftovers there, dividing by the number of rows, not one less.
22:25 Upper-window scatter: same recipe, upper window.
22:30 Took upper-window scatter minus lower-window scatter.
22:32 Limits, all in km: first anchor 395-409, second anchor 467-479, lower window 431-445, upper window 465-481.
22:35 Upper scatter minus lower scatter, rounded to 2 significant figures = -0.017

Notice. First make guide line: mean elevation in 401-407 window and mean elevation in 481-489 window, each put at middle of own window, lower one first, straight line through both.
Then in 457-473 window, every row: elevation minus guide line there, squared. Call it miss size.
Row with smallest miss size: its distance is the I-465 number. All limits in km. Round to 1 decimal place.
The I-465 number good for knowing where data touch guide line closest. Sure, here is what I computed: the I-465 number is 460.0 km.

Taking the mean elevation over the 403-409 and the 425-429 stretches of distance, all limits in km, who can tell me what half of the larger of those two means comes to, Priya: 2.57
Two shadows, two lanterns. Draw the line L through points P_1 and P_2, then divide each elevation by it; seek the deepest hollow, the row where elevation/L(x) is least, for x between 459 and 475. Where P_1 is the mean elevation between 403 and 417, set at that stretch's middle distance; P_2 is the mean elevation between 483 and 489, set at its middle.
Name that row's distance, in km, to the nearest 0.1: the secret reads 466.0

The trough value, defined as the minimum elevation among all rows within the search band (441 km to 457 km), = 4.711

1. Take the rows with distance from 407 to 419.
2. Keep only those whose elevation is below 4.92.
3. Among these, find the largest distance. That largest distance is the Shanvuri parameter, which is 418.0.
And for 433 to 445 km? 444.0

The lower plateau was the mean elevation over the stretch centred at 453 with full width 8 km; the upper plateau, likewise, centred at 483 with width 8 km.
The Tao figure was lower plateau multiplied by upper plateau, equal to 25.1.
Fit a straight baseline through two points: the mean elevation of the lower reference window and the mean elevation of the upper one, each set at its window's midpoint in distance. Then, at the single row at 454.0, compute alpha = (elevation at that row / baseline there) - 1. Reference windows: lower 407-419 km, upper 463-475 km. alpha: 0.01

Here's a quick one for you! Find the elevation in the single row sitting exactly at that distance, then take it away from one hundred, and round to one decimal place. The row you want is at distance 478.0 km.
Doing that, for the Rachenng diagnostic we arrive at 95.1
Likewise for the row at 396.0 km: 95.3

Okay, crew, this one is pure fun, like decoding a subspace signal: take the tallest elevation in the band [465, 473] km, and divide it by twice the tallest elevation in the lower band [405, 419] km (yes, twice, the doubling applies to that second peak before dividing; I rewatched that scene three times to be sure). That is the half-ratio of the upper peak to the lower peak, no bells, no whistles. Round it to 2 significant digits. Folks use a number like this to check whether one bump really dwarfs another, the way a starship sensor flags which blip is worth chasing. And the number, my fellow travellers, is 0.50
